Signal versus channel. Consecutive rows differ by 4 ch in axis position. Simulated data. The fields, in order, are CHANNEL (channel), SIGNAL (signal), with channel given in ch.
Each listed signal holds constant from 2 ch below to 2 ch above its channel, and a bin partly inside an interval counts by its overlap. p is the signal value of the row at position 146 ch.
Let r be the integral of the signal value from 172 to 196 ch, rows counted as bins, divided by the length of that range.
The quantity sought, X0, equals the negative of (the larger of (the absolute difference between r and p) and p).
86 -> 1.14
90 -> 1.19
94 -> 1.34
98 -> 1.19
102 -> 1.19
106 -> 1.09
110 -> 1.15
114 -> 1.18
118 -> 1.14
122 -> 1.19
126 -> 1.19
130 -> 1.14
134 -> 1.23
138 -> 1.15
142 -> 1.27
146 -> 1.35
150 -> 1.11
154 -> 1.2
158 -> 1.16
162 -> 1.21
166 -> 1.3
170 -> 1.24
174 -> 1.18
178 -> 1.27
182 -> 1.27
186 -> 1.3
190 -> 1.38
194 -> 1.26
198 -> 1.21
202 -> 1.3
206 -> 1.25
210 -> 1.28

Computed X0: -1.35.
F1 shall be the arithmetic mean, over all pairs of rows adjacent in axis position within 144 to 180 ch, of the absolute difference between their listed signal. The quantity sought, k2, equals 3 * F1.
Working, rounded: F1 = 0.090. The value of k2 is 0.27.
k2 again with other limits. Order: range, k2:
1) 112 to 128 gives 0.09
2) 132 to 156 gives 0.37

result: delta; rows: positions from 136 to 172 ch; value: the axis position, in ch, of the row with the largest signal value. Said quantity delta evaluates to 146 ch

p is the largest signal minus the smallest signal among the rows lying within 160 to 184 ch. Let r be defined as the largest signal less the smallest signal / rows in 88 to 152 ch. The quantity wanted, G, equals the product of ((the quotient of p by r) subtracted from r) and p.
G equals -0.02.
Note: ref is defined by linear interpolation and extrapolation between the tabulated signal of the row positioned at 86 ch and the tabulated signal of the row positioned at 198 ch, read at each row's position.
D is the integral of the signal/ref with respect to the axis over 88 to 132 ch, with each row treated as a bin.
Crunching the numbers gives 45 ch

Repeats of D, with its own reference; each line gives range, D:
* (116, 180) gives 66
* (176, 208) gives 34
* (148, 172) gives 24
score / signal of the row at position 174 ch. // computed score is 1.18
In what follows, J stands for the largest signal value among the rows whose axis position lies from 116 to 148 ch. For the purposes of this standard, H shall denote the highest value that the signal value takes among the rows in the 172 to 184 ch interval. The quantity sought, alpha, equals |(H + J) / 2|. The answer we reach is 1.31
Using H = 1.27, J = 1.35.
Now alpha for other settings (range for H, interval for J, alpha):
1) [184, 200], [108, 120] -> 1.28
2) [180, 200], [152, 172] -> 1.34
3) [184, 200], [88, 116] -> 1.36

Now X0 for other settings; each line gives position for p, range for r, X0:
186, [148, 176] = -1.30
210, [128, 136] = -1.28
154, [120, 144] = -1.20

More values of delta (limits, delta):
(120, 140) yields 134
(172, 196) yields 190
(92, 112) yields 94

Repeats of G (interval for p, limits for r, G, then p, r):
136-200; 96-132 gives -0.70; 0.27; 0.10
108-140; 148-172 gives -0.03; 0.09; 0.19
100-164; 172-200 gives -0.29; 0.26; 0.20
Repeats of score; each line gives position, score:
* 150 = 1.11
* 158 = 1.16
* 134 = 1.23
